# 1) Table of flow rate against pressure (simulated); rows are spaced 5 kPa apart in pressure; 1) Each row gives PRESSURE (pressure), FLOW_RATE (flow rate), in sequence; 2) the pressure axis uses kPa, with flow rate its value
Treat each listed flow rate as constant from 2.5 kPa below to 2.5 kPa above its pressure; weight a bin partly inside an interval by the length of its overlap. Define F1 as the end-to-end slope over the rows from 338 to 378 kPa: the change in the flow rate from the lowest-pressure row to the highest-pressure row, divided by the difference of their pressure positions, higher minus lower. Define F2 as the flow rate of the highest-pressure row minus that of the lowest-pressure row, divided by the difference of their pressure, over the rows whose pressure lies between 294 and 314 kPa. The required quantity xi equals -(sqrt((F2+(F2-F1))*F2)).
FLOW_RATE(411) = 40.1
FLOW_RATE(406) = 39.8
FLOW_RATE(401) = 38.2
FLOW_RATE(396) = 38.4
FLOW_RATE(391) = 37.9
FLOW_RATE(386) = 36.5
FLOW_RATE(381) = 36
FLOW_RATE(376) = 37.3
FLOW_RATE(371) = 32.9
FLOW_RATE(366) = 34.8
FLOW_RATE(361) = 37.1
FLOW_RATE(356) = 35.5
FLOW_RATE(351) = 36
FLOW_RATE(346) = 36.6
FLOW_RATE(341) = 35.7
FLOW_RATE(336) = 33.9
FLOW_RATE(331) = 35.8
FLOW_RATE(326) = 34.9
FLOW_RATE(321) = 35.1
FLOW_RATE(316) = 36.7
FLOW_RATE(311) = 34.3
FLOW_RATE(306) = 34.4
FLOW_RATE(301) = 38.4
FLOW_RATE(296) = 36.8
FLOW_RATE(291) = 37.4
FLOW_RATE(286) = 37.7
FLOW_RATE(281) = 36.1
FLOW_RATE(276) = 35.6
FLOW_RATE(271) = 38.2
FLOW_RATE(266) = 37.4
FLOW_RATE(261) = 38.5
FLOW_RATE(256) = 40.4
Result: -0.25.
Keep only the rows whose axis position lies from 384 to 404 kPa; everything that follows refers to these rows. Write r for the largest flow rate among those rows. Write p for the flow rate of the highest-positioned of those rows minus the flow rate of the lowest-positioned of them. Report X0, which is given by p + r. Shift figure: 40.1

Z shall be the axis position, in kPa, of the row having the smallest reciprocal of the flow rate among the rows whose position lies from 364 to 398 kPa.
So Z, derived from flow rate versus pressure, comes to 396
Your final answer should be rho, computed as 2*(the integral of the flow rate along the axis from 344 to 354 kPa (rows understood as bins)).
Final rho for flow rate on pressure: 725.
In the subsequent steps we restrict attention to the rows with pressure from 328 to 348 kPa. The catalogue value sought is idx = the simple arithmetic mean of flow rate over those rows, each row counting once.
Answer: 35.5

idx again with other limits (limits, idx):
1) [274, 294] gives 36.7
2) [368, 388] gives 35.7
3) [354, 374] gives 35.1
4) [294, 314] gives 36.0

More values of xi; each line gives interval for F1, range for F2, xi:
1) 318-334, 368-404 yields -0.22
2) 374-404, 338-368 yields -0.06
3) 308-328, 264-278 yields -0.27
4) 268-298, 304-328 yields -0.05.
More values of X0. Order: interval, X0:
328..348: 37.4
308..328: 37.3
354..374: 34.5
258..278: 35.6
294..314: 35.9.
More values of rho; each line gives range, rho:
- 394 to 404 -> 767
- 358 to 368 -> 720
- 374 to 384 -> 732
